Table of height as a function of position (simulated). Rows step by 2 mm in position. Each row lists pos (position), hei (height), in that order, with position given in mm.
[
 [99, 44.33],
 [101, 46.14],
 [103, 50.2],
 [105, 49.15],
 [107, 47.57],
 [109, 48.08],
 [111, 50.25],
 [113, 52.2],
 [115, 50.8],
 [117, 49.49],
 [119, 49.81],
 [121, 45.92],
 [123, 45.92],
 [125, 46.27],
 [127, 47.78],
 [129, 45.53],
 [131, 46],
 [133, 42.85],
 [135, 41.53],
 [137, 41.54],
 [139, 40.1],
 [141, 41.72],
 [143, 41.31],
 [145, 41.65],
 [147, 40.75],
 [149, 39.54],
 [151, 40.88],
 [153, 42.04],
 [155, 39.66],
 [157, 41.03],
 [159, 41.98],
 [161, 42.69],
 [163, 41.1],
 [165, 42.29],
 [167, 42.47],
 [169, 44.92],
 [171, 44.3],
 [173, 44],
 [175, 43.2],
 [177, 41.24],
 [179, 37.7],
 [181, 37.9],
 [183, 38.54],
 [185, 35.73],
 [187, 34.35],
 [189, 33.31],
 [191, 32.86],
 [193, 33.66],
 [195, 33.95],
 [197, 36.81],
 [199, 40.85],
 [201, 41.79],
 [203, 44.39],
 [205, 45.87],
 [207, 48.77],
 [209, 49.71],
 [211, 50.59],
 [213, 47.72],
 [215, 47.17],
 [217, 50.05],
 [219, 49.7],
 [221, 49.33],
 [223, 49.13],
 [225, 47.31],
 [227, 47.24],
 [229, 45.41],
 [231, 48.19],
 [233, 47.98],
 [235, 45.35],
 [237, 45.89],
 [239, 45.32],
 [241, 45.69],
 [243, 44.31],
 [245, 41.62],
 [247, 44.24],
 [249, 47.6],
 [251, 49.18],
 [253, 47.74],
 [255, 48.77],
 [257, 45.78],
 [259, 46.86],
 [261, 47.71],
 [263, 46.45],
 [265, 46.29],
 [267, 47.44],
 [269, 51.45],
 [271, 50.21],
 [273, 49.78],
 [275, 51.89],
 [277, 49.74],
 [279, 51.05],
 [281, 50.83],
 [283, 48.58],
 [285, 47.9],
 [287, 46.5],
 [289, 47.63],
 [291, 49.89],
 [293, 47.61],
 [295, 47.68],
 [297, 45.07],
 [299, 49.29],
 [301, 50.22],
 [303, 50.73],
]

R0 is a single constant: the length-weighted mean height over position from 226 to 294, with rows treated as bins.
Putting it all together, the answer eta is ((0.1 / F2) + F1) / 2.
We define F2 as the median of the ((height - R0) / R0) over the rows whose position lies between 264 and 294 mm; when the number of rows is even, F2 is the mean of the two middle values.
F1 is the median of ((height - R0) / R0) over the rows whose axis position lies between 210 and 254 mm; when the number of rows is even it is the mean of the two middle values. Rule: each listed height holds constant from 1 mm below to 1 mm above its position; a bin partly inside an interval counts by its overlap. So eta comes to 1.1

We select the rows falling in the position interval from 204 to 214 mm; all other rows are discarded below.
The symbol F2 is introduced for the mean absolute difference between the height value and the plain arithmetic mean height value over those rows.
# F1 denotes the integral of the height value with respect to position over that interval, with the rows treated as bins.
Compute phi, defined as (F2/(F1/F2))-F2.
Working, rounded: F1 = 485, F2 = 1.4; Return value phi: -1.4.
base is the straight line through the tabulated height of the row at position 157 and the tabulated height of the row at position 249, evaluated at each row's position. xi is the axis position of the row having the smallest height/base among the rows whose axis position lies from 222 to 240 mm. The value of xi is 239 mm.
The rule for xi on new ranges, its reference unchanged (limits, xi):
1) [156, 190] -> 189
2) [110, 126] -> 123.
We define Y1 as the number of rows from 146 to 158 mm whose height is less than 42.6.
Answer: 6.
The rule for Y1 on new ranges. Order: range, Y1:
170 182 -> 3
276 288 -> 0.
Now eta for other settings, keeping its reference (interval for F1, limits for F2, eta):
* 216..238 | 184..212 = -0.3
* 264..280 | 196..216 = -2.2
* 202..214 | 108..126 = 1.3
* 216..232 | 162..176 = -0.5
